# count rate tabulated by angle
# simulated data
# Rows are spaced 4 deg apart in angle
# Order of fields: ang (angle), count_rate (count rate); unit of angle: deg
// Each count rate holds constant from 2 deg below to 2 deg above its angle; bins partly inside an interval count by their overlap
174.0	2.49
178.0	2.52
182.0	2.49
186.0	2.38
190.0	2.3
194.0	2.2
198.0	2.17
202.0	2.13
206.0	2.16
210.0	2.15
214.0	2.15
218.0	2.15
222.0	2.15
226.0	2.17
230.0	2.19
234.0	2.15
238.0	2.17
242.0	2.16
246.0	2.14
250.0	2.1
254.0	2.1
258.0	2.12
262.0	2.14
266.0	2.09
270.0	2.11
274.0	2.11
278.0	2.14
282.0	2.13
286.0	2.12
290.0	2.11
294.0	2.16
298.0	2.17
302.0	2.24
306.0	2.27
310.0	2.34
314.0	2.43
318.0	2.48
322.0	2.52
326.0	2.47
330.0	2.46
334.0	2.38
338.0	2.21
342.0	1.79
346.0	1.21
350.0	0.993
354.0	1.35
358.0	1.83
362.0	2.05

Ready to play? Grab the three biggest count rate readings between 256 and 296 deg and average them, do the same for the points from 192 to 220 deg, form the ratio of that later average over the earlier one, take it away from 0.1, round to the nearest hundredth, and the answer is -0.89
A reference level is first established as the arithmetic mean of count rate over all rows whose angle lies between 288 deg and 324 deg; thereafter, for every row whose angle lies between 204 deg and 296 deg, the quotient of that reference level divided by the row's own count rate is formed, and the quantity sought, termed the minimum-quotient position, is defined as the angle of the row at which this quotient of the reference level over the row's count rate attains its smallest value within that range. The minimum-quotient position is 230.0 deg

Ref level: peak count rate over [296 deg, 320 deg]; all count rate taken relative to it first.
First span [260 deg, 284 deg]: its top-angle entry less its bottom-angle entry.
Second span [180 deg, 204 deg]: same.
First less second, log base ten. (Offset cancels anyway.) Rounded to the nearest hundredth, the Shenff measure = -0.46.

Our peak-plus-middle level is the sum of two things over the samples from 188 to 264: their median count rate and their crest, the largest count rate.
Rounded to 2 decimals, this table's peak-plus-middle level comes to 4.45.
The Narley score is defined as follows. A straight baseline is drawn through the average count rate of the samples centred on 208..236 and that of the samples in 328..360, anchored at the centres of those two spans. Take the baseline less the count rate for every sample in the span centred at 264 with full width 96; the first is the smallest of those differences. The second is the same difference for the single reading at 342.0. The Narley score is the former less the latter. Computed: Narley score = -0.5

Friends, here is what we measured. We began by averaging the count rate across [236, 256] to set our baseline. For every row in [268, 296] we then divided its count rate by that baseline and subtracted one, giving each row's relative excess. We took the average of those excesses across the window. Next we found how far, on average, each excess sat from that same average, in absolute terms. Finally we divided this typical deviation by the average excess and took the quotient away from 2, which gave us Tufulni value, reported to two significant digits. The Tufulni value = 3.8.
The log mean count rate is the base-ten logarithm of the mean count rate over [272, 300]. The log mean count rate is 0.329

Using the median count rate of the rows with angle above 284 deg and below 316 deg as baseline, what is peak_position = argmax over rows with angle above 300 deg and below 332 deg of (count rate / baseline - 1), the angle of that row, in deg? 322.0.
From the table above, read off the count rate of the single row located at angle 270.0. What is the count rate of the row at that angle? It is 2.11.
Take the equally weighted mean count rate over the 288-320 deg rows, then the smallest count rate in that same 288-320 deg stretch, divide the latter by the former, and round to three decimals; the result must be 0.927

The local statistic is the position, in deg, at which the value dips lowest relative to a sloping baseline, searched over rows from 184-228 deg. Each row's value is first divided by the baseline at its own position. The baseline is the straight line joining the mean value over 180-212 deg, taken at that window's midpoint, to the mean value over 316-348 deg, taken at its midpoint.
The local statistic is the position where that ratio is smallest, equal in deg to 202.0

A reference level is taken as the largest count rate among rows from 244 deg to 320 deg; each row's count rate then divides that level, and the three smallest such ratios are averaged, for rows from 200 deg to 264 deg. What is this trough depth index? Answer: 1.14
